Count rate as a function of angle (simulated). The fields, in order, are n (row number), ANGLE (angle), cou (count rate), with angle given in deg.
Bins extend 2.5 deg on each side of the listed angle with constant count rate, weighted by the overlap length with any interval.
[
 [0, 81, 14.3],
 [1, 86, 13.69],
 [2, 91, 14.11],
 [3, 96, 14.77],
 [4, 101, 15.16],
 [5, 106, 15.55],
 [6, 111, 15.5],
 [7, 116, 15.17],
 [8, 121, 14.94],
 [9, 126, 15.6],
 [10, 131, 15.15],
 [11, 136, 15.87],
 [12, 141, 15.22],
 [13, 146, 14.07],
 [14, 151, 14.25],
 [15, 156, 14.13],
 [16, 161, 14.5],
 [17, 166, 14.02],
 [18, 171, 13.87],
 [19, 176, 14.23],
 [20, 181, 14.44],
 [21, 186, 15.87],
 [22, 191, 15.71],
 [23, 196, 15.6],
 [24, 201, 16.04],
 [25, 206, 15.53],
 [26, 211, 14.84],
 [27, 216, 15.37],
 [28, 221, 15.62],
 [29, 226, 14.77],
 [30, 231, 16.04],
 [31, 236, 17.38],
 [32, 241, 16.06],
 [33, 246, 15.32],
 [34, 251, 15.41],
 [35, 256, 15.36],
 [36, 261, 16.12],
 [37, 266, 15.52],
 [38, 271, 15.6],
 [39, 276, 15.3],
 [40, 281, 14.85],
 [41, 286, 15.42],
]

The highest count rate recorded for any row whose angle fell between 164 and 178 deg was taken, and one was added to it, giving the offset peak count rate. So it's 15.2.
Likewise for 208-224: 16.6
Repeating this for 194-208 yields 17.0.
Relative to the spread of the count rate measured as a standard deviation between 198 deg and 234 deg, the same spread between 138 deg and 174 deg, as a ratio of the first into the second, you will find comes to 0.89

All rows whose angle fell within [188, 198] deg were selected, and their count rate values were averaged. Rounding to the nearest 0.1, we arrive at 15.7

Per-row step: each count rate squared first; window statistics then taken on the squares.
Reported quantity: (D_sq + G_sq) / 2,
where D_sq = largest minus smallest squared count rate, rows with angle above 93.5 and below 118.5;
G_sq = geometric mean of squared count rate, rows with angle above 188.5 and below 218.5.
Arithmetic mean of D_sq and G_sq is 132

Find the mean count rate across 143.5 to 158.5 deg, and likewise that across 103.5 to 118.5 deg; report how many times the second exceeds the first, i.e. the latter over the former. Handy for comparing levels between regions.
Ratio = 1.09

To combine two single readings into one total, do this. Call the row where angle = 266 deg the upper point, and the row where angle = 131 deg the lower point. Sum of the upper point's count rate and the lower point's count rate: 30.7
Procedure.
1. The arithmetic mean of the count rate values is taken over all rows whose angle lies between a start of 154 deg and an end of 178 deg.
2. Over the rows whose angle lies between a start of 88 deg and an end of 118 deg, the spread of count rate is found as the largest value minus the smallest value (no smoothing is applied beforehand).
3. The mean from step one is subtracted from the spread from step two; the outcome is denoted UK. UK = -12.7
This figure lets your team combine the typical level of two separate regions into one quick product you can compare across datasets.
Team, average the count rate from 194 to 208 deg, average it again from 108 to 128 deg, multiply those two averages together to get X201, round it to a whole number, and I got 241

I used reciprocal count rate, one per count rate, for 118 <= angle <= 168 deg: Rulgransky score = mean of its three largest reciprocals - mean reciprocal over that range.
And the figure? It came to 0.0033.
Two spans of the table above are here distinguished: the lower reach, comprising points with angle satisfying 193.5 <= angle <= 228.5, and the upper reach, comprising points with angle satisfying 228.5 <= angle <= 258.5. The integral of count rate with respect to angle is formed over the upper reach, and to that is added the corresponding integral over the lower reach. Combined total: 1017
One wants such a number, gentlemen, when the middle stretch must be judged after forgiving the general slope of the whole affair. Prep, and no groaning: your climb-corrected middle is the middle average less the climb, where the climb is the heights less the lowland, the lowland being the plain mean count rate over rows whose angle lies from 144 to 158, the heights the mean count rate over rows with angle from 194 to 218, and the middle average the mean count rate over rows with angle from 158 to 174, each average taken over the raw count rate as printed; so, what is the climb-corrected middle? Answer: 12.8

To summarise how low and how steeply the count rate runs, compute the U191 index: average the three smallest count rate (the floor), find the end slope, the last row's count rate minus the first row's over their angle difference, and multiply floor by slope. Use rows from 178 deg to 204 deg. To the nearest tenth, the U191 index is 1.2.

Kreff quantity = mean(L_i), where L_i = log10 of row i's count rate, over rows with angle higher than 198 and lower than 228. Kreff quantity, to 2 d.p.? 1.19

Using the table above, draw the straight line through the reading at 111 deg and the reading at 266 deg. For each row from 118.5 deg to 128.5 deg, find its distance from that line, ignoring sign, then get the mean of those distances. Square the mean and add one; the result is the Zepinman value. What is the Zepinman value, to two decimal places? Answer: 1.11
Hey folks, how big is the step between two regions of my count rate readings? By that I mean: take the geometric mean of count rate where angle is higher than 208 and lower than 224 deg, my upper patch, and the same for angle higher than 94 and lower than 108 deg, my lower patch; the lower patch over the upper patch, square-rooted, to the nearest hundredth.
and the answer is 1.00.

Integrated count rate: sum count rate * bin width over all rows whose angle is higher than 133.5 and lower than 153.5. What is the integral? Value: 297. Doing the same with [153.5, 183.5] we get 426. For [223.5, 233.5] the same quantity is 154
